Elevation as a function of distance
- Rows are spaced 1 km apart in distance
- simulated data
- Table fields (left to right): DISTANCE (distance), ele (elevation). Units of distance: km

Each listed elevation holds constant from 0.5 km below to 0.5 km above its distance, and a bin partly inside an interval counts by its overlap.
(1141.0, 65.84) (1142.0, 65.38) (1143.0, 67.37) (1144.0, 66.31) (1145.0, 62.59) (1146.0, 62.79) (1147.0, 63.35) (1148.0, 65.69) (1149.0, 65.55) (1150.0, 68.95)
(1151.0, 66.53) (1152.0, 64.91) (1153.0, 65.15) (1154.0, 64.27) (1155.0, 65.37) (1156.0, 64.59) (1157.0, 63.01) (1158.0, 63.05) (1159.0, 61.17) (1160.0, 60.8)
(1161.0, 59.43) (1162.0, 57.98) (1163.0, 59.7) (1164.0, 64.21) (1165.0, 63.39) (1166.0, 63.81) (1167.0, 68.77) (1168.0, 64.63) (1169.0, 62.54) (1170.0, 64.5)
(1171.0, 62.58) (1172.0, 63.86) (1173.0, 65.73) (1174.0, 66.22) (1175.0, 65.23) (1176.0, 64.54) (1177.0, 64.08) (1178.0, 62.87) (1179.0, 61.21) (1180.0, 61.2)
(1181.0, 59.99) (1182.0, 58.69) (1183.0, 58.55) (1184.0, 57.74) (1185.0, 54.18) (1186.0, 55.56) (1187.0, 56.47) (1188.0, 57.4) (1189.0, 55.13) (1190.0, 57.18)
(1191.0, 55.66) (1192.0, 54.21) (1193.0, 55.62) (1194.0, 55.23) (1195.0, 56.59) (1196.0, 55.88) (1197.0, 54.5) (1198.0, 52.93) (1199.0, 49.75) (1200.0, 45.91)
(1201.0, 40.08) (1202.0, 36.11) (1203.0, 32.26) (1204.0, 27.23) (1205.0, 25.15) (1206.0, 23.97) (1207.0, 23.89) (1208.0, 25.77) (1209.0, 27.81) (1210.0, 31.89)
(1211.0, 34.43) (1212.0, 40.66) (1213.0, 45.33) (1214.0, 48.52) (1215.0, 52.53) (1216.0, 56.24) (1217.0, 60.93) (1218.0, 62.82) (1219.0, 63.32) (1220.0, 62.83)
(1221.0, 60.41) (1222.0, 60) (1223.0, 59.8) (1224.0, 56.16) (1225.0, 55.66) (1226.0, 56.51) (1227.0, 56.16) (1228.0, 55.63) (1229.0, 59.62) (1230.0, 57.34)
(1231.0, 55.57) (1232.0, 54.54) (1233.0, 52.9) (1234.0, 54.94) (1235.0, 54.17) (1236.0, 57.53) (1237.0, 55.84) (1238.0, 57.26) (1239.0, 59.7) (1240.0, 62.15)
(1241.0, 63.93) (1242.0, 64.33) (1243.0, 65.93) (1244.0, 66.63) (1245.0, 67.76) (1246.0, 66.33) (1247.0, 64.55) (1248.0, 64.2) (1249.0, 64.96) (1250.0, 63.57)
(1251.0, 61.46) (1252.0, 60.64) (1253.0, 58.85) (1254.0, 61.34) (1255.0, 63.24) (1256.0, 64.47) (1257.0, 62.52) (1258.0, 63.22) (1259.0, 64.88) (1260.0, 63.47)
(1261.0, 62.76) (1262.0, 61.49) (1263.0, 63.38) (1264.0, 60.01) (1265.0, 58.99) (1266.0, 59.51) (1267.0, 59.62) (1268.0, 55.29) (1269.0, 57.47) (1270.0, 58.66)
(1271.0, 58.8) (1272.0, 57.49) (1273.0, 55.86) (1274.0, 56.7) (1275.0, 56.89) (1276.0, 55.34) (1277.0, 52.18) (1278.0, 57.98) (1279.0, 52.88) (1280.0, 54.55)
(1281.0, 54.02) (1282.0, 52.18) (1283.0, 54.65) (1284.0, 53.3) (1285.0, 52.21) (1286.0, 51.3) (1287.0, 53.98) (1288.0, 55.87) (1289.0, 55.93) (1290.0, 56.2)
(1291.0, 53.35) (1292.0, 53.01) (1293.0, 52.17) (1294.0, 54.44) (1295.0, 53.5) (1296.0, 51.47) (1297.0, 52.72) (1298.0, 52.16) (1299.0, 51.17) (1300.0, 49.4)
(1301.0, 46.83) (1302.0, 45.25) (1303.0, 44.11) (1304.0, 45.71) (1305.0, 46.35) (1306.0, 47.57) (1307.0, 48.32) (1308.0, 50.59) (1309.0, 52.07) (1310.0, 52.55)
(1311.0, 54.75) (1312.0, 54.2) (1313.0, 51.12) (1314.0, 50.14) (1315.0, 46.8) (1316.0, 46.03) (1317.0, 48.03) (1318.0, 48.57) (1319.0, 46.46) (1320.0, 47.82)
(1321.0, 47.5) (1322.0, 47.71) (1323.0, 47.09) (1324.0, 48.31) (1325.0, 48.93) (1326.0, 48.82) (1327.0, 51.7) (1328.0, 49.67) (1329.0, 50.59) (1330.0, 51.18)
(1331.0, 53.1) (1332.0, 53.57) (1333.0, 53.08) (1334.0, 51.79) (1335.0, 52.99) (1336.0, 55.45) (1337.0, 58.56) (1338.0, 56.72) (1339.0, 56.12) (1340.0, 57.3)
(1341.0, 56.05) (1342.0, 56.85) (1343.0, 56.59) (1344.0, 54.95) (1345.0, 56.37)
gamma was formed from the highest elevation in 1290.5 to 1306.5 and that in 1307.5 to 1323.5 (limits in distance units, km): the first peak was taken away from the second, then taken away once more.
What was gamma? -54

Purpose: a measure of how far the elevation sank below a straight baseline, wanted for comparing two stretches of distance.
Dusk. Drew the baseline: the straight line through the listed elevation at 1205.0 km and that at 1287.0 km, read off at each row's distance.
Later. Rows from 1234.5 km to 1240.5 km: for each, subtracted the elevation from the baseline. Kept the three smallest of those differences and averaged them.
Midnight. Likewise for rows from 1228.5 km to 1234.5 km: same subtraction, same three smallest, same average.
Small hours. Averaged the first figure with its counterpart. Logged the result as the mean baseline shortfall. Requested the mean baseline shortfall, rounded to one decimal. -23.2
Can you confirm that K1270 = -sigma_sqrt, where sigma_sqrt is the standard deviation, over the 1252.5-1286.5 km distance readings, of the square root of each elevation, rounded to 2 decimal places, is -0.26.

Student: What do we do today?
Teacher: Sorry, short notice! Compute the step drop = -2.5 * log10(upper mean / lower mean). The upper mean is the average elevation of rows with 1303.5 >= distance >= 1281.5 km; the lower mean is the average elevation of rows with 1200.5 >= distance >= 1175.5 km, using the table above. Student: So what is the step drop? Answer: 0.10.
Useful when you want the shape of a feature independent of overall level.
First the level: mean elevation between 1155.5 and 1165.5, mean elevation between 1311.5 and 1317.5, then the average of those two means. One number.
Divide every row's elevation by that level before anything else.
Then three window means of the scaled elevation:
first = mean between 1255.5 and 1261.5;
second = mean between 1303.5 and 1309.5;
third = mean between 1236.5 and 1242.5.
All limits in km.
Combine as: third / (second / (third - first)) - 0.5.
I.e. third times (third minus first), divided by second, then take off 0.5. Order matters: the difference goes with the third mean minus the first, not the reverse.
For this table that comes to -0.57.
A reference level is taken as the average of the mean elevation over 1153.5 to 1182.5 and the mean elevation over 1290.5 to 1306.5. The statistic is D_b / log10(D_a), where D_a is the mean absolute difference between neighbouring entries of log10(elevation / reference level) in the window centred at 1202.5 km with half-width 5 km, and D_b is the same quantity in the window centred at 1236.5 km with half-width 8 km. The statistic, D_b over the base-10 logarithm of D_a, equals -0.0090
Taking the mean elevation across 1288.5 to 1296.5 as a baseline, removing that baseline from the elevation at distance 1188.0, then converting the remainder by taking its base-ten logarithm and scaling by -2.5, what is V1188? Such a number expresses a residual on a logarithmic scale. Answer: -1.4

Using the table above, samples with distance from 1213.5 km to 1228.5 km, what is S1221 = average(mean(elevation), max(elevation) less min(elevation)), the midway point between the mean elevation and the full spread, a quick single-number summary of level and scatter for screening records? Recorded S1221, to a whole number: 36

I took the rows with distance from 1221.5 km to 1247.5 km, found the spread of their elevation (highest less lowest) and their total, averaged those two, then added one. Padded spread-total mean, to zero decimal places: 779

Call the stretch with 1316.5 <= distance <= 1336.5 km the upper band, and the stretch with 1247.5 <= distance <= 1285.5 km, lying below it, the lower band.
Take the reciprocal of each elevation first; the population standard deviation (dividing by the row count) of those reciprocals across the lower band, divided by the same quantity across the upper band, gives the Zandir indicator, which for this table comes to 1.2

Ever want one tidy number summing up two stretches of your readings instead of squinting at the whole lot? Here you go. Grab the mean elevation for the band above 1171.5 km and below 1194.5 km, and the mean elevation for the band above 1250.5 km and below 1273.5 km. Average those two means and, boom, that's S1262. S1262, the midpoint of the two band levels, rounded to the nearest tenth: 60.0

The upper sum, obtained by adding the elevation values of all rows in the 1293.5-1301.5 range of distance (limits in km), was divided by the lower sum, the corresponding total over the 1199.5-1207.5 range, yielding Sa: 1.62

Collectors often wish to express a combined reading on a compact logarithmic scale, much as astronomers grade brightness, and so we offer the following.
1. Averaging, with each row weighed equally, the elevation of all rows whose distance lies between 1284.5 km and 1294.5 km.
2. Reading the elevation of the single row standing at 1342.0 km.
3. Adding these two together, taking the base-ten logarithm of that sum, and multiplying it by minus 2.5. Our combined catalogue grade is -5.11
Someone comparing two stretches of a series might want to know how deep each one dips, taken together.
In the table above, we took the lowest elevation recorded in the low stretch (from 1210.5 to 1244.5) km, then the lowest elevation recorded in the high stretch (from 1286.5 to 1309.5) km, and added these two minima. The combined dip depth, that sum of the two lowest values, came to 79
